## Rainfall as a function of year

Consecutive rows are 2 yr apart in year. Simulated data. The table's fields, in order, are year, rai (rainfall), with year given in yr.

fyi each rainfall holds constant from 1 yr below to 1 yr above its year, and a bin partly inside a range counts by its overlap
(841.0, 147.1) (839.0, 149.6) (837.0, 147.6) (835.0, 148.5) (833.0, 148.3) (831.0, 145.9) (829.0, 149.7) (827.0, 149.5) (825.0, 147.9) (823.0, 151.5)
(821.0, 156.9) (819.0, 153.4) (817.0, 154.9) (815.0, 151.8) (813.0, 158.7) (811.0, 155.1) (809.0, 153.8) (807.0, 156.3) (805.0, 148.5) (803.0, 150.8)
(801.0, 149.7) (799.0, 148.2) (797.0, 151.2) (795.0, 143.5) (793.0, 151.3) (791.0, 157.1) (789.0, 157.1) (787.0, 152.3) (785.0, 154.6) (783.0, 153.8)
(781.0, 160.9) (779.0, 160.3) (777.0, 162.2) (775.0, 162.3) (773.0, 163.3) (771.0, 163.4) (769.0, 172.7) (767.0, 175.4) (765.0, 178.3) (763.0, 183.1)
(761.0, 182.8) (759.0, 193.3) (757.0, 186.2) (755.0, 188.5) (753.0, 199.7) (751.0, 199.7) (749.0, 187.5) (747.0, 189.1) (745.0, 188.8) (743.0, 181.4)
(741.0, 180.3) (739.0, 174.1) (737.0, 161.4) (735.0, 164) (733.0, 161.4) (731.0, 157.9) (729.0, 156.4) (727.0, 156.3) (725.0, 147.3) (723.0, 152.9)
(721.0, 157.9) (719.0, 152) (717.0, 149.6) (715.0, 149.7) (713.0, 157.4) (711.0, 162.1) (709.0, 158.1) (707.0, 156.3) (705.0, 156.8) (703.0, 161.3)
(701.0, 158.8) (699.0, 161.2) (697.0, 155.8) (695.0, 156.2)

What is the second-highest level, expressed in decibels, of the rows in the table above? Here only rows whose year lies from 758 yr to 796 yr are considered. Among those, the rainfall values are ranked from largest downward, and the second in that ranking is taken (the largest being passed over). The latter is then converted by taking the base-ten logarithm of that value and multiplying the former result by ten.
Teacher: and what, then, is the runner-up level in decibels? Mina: 22.6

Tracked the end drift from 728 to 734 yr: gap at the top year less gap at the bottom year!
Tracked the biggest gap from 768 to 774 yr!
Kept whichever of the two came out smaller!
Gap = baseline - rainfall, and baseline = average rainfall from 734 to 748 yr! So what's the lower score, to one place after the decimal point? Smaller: -5.0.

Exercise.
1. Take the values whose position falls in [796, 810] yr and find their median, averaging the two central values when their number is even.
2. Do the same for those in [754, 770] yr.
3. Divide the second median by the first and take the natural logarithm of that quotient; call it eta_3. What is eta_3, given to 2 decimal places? 0.19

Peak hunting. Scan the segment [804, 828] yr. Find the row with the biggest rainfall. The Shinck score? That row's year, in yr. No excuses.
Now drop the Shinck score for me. 813.0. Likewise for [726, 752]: 751.0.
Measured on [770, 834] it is 771.0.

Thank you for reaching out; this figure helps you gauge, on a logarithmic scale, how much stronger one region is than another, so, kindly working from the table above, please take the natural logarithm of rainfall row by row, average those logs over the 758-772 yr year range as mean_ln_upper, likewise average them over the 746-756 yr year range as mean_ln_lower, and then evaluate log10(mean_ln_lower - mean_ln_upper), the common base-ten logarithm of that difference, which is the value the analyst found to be -1.1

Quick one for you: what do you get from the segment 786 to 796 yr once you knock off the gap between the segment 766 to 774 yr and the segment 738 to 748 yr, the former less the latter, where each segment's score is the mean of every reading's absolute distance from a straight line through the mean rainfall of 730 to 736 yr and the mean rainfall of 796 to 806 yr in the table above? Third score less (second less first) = 13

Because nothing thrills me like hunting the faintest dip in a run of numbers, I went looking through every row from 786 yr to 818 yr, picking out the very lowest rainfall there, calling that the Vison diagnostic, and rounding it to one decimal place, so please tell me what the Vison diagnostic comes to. 143.5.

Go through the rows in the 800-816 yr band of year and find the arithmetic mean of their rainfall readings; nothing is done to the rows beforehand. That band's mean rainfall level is 153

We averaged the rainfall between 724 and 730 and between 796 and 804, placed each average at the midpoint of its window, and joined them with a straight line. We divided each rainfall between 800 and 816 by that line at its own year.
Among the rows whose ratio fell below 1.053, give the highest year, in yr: 815.0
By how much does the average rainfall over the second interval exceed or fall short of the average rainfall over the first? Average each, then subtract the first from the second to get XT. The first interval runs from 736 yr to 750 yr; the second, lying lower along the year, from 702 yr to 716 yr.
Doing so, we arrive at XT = -23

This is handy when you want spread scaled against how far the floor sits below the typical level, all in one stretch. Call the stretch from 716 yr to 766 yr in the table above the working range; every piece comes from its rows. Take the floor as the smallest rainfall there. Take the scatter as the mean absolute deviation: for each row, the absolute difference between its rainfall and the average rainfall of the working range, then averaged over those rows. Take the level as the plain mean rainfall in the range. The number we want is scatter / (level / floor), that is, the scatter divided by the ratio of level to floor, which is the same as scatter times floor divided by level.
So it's 12.8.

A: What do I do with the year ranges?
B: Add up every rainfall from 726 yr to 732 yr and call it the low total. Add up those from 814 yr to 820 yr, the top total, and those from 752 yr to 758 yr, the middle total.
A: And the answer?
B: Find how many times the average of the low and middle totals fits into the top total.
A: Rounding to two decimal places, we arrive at 0.88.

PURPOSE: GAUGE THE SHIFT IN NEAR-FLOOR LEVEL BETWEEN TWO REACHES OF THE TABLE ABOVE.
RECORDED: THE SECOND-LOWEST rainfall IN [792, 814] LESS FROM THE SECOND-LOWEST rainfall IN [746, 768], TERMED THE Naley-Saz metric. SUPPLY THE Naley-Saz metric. 30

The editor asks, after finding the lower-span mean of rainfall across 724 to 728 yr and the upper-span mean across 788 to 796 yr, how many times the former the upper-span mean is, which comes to 1.00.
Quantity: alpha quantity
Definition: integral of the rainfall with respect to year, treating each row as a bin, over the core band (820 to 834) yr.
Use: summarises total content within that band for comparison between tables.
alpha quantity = 2099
